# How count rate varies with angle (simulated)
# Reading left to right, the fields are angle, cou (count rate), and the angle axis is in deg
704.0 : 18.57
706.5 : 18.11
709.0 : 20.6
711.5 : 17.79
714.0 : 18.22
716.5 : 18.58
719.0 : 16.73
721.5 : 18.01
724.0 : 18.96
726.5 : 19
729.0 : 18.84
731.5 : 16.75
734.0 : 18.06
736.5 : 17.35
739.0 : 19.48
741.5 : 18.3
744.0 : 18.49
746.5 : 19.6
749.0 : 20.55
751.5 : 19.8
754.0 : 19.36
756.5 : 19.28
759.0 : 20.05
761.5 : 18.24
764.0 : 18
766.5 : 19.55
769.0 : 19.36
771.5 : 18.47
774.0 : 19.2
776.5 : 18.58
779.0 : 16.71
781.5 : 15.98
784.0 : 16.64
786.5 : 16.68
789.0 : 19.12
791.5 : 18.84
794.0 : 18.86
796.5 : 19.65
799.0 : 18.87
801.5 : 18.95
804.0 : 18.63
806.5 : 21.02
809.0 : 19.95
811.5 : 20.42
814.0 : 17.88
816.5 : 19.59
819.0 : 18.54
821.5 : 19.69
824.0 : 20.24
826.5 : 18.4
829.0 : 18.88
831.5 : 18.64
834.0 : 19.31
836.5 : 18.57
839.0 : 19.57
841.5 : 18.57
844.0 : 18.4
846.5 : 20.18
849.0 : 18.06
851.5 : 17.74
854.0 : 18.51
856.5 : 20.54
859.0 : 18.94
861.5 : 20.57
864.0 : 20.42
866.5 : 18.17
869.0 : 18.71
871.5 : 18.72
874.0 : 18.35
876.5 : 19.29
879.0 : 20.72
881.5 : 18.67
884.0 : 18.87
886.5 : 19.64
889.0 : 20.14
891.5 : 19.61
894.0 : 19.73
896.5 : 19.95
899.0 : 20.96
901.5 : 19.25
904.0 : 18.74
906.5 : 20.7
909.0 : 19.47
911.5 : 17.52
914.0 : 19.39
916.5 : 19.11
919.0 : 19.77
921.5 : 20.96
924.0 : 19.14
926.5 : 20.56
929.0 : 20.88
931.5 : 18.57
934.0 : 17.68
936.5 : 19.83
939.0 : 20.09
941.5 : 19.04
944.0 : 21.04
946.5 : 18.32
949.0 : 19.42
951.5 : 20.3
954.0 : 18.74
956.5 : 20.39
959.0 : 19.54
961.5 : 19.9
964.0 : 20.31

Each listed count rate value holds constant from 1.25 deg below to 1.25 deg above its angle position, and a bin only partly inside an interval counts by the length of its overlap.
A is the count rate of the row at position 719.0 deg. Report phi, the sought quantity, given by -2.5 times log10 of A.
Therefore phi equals -3.06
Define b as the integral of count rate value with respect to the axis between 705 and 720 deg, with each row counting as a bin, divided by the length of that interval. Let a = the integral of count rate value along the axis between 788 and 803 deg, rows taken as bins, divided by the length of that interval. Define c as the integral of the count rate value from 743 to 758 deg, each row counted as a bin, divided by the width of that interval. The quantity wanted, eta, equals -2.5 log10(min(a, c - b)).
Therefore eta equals -0.2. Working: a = 19.0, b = 18.4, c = 19.5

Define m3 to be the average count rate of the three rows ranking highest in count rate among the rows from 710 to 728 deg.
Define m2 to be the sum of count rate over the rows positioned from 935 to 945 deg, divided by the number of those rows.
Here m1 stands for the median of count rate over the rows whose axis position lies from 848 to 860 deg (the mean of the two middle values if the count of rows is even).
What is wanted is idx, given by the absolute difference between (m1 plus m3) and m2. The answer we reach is 17.4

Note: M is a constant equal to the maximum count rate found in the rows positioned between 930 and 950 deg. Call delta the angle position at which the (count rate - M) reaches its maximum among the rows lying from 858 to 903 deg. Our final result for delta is 899.0 deg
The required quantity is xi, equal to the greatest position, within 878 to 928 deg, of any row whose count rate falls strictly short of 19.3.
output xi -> 924.0 deg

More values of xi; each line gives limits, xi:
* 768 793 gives 791.5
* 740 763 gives 761.5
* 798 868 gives 866.5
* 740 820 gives 819.0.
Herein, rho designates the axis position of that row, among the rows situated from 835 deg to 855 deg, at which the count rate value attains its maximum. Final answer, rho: 846.5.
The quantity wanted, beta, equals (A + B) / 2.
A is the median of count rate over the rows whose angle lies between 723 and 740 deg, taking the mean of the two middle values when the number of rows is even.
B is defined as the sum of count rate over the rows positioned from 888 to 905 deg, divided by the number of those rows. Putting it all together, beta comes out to 19.3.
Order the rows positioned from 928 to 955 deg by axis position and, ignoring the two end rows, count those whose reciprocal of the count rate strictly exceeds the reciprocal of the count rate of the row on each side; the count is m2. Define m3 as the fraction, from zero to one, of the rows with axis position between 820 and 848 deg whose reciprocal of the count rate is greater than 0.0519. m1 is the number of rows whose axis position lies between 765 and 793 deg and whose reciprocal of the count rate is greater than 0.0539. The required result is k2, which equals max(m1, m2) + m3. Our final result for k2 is 5.5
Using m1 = 5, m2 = 3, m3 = 0.55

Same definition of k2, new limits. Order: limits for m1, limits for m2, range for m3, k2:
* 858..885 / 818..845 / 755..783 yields 3.6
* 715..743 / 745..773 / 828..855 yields 6.7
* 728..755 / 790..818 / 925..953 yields 5.4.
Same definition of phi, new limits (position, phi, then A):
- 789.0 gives -3.20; 19.12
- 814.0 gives -3.13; 17.88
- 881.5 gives -3.18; 18.67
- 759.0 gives -3.26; 20.05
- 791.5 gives -3.19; 18.84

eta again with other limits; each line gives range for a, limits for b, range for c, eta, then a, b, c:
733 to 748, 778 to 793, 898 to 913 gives -0.8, 18.6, 17.4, 19.4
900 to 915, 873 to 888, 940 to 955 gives 1.7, 19.2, 19.3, 19.5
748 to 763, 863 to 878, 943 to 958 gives 0.3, 19.5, 18.9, 19.7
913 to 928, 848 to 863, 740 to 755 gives 1.5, 19.8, 19.1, 19.4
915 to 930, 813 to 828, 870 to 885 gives 3.9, 20.0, 19.1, 19.1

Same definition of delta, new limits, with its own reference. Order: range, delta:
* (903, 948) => 944.0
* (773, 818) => 806.5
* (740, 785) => 749.0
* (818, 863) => 861.5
